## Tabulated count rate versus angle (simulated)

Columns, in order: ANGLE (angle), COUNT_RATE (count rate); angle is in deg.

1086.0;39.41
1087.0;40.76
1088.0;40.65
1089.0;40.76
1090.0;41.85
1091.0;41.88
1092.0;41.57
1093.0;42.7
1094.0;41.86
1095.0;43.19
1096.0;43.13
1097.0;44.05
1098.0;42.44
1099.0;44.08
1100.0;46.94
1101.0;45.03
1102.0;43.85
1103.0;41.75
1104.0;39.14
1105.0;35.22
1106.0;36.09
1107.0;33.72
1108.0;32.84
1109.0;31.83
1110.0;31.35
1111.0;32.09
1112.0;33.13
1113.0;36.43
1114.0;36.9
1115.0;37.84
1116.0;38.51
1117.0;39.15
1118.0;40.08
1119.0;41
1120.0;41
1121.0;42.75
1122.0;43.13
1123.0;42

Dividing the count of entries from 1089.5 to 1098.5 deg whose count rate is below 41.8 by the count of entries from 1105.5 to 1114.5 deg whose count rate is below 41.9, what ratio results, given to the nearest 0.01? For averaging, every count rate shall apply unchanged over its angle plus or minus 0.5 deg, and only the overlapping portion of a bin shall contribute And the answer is 0.11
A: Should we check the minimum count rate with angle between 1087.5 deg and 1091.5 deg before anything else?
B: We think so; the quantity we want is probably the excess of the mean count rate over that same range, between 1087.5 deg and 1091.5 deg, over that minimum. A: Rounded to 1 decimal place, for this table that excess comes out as 0.6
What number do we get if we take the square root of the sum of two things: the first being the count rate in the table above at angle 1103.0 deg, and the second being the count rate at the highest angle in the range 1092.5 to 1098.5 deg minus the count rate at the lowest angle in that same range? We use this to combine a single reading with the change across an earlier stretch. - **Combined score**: 6.4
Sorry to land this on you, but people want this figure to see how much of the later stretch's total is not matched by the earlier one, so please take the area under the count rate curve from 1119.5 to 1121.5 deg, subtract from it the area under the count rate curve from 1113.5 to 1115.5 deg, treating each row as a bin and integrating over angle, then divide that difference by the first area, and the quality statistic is 0.11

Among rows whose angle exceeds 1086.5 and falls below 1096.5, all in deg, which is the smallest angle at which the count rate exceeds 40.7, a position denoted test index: 1087.0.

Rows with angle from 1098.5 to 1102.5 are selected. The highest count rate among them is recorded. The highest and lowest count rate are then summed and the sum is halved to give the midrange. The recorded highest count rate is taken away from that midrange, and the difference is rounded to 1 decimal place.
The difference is -1.5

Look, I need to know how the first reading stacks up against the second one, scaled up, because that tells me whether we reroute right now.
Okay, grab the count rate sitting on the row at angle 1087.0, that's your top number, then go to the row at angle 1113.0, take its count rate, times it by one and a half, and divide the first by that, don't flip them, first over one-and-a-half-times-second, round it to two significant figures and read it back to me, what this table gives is 0.75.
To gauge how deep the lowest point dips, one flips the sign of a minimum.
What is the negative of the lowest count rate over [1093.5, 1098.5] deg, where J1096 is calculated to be -42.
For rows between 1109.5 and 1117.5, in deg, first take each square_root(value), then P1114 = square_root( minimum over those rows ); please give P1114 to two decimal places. 2.37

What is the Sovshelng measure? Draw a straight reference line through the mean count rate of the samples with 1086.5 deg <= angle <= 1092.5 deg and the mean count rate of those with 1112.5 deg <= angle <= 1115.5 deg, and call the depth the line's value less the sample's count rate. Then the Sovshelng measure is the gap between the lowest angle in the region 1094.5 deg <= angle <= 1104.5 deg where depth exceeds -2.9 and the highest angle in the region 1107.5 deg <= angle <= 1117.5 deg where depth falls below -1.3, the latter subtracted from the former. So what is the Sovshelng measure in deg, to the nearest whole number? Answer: -22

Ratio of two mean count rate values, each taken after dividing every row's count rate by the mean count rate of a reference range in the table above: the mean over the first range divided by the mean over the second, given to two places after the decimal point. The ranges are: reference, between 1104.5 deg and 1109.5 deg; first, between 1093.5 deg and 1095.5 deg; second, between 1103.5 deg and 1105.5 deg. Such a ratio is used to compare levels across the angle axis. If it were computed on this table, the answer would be 1.14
